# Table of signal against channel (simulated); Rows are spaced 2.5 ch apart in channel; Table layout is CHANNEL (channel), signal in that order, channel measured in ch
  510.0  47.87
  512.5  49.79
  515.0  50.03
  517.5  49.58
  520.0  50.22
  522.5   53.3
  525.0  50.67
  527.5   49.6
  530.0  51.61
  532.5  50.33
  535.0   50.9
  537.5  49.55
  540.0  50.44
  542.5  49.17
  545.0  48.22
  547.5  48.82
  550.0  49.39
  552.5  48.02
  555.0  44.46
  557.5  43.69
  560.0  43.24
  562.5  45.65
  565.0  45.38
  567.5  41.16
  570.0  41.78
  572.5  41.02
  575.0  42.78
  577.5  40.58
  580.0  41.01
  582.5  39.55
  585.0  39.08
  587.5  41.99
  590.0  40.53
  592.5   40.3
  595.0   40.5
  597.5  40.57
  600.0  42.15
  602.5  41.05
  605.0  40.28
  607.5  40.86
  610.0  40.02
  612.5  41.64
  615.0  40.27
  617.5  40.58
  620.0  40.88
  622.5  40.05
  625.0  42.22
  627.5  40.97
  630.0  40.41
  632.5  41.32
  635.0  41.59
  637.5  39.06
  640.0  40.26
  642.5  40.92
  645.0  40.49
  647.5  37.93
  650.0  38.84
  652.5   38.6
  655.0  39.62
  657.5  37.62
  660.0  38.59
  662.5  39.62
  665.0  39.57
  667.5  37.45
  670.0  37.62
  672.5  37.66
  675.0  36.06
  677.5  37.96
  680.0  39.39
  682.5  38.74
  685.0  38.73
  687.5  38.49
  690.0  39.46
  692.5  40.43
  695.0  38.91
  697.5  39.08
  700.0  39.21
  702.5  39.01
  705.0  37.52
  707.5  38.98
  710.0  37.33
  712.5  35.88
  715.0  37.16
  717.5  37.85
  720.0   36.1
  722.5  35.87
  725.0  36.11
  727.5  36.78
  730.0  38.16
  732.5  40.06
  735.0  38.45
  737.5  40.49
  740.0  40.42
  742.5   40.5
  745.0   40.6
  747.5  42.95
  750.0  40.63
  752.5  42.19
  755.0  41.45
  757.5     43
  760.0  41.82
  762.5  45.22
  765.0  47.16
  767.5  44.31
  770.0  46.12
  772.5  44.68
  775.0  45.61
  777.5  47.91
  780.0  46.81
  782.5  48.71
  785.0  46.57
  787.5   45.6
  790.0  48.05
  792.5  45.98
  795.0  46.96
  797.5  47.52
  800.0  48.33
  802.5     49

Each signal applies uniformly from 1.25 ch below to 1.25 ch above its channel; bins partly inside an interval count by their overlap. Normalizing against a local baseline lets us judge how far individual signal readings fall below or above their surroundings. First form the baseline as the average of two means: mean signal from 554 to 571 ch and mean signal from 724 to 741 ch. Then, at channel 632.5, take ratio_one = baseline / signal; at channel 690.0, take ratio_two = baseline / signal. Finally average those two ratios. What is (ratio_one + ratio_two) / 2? 1.02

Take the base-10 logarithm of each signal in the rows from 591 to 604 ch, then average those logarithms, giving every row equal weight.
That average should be 1.61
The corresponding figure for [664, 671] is 1.58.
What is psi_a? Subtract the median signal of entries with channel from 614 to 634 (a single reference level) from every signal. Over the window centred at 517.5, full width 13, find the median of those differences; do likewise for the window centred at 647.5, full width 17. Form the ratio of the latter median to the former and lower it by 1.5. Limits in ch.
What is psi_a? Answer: -1.62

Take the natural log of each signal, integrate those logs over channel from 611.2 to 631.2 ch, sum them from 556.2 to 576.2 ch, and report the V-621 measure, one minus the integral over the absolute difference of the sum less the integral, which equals -0.682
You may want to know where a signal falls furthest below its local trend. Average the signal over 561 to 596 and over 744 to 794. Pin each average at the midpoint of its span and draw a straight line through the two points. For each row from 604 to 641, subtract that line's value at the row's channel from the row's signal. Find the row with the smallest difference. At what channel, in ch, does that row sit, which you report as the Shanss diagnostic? 637.5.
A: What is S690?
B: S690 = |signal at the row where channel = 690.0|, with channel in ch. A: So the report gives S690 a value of 39.5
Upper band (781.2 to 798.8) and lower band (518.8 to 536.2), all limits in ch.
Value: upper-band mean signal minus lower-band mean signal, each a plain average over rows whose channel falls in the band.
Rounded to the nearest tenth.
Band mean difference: -3.9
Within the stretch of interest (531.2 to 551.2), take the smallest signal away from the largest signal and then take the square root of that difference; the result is 1.6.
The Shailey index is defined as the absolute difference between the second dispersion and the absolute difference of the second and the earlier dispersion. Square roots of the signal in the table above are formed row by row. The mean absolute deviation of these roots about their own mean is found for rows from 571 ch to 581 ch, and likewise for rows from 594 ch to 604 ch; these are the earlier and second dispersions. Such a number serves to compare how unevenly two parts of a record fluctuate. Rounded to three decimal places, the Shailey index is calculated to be 0.029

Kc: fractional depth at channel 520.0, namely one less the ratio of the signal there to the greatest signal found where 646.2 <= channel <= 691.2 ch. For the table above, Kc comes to -0.27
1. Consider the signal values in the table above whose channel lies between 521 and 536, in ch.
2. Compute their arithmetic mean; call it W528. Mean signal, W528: 51.1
